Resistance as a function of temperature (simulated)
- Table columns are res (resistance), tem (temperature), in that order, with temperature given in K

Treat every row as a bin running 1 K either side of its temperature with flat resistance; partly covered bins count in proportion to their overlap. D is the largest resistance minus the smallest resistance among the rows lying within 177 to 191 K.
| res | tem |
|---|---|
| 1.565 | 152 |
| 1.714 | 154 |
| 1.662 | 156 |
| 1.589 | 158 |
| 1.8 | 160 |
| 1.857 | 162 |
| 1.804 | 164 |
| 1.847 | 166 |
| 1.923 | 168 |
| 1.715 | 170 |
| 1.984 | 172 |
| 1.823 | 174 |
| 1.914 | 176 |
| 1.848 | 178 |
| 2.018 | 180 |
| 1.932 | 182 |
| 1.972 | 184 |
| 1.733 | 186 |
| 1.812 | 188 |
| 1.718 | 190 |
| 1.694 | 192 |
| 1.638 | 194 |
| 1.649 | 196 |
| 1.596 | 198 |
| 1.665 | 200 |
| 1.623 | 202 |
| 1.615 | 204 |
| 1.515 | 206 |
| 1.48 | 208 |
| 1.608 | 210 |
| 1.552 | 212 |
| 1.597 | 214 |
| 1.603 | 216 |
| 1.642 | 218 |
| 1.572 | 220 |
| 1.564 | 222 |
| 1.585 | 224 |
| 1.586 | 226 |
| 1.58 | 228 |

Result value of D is 0.30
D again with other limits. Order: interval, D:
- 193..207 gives 0.15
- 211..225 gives 0.09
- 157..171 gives 0.33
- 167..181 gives 0.30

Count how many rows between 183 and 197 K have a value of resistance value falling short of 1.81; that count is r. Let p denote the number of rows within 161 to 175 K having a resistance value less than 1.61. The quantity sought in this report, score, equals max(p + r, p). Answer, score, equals 5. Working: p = 0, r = 5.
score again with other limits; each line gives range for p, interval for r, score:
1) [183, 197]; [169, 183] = 1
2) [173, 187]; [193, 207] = 7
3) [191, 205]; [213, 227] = 8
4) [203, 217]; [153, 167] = 11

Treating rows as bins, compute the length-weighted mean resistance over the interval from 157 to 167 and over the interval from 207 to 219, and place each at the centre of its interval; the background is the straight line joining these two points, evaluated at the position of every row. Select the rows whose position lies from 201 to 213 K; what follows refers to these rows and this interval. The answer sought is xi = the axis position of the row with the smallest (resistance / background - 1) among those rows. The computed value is 208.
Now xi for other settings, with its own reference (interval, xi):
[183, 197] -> 194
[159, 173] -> 170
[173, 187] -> 186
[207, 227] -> 208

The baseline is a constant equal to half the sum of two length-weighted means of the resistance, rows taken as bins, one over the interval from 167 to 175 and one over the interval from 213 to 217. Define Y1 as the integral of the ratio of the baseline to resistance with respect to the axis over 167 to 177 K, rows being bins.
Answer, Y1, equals 9.3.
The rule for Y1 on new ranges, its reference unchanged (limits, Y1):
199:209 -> 11.0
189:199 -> 10.4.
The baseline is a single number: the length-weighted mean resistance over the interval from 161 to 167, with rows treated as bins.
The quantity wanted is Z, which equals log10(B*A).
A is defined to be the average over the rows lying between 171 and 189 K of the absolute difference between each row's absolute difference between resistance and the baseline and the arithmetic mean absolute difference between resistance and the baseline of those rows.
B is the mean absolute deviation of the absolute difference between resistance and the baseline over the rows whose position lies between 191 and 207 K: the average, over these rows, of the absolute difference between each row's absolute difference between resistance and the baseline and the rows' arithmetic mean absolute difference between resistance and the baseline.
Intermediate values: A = 0.050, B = 0.037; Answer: -2.73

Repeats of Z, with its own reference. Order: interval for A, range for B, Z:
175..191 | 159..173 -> -2.72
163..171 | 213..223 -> -3.04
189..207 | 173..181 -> -2.61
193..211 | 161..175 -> -2.65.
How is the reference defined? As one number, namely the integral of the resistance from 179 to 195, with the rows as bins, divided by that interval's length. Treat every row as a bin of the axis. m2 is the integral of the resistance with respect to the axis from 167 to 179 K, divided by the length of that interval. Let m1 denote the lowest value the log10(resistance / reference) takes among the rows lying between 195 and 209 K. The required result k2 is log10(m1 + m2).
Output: 0.250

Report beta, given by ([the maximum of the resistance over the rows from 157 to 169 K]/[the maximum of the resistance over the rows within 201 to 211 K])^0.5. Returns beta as 1.09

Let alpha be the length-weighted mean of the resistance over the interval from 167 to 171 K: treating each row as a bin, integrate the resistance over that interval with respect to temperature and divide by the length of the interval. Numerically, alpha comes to 1.82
